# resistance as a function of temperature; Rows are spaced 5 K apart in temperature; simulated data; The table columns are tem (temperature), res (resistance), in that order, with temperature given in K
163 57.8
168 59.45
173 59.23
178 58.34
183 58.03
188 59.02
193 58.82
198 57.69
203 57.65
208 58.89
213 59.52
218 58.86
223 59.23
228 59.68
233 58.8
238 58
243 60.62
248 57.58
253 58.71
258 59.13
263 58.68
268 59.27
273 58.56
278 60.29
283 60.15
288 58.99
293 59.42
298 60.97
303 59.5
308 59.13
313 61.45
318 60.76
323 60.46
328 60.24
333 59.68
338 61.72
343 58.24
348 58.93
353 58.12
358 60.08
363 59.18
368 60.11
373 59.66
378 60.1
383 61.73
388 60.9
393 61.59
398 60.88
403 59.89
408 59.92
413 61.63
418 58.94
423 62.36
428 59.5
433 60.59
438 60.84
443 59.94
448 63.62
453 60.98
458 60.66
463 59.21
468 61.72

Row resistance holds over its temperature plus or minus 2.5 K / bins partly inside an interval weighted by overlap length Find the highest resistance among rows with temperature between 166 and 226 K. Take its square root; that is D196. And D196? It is 7.71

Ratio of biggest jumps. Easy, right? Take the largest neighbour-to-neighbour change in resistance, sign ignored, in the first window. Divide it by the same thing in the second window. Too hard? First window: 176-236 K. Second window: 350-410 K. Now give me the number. 0.63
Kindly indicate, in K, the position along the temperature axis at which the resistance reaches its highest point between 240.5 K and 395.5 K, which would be 383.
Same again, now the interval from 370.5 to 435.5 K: 423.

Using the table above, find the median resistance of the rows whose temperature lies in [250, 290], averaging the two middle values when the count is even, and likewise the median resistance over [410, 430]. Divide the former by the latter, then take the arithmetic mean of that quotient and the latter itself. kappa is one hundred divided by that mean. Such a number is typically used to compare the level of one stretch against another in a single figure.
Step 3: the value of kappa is 3.25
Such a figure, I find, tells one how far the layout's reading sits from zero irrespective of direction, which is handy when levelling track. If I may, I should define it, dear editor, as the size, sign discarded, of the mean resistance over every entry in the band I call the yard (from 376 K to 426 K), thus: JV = 60.8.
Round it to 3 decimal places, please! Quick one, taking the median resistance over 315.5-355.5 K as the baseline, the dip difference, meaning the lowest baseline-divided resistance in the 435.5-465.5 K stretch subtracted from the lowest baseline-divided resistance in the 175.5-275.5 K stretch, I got -0.027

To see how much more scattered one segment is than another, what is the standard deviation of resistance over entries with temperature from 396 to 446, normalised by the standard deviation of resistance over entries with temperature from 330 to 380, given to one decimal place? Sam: 1.0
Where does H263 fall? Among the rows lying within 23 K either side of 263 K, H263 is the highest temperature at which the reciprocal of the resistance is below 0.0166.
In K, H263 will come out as 278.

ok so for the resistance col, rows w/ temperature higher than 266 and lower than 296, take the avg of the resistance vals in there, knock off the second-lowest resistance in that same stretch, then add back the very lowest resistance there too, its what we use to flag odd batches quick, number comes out 59.0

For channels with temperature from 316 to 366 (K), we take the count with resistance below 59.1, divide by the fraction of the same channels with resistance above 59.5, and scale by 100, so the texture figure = 500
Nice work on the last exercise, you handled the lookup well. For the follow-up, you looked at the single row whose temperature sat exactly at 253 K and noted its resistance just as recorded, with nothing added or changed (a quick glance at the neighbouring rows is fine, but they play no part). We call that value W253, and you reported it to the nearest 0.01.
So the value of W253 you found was 58.71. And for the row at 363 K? 59.18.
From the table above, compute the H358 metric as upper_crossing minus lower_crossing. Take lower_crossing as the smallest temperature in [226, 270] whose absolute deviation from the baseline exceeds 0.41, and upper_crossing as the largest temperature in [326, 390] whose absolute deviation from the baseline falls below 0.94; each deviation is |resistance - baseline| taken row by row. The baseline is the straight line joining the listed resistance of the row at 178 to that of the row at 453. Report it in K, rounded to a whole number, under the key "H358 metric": 160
